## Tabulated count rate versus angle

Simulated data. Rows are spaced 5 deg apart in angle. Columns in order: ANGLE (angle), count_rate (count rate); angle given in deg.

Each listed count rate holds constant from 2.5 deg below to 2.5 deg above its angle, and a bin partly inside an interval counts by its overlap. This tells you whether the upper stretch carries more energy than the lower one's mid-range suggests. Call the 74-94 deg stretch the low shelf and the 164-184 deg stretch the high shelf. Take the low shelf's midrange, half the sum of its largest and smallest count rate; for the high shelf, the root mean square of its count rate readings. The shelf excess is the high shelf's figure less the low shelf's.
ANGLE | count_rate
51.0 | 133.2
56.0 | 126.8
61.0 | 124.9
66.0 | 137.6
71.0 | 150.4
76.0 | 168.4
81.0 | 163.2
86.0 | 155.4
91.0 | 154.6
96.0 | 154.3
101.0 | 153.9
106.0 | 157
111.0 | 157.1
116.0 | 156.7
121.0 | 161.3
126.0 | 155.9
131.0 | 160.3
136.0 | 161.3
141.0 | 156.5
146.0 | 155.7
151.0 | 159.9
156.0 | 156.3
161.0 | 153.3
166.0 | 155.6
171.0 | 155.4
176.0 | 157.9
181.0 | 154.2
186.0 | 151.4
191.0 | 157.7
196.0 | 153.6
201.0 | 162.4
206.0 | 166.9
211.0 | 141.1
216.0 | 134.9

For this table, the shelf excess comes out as -5.7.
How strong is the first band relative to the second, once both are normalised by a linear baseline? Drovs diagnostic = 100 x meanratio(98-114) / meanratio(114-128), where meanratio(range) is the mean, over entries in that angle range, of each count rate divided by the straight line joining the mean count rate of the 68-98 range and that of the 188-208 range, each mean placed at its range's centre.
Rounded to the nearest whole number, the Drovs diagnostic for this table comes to 99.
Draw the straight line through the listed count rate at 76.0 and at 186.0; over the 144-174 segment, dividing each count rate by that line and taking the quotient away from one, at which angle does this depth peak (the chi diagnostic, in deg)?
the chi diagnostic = 161.0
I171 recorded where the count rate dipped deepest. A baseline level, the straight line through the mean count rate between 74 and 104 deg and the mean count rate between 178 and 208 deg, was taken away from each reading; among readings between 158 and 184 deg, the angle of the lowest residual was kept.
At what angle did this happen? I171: 161.0 deg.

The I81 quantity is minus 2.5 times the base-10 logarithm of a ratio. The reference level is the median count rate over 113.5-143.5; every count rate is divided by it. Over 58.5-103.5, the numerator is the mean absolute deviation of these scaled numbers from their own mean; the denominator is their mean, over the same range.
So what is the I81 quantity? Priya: 3.0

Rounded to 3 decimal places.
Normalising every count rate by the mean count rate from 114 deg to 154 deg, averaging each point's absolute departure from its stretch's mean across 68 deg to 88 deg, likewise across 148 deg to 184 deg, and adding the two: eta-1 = 0.051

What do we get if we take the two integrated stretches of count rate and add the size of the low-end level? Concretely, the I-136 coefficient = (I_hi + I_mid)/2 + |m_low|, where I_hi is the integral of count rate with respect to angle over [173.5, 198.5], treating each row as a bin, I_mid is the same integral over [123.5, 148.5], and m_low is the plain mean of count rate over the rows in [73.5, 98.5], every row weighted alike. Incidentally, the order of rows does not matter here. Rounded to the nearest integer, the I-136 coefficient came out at 4070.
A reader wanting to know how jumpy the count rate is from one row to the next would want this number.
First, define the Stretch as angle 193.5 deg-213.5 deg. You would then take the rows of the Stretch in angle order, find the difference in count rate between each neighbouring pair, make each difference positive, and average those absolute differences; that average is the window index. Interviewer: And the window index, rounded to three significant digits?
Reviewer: 13.0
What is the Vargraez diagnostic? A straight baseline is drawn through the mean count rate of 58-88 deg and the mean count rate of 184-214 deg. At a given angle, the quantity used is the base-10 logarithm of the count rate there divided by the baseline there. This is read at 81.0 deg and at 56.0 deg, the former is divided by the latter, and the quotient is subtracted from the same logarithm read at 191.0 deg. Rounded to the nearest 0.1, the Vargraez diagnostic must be 0.5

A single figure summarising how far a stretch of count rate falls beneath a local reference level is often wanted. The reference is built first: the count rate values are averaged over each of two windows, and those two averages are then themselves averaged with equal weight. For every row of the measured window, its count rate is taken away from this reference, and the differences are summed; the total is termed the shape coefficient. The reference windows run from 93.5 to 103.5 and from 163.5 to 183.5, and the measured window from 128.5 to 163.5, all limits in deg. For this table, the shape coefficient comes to -19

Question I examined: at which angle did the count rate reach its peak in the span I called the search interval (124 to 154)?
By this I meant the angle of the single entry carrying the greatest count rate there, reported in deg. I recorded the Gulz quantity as 136.0 deg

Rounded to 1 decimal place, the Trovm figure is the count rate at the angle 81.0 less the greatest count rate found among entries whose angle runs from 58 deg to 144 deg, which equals -5.2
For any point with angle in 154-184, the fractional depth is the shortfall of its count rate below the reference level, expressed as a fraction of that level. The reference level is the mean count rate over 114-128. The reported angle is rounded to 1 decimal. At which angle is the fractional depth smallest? 176.0 deg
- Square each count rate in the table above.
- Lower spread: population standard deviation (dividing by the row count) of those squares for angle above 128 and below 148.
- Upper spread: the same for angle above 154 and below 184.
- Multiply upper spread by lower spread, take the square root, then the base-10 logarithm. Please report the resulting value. 2.8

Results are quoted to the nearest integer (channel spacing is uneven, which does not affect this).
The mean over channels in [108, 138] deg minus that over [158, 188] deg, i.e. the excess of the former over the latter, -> 4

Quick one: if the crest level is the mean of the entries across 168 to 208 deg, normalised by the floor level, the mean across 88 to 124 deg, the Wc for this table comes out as 1.01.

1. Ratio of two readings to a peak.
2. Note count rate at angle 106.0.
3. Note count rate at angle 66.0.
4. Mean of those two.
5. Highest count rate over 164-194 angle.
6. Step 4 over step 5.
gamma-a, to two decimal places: 0.93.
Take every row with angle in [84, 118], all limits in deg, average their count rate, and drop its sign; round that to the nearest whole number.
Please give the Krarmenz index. 156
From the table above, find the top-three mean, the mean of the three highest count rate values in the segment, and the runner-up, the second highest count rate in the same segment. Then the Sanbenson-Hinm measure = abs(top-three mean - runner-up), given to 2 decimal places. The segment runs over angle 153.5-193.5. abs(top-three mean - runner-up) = 0.40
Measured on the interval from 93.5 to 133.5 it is 0.73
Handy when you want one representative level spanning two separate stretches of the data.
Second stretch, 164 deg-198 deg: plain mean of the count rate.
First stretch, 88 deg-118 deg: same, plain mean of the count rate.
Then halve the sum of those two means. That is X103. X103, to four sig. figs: 155.4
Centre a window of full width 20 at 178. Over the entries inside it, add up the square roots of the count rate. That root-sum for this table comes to 49.8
